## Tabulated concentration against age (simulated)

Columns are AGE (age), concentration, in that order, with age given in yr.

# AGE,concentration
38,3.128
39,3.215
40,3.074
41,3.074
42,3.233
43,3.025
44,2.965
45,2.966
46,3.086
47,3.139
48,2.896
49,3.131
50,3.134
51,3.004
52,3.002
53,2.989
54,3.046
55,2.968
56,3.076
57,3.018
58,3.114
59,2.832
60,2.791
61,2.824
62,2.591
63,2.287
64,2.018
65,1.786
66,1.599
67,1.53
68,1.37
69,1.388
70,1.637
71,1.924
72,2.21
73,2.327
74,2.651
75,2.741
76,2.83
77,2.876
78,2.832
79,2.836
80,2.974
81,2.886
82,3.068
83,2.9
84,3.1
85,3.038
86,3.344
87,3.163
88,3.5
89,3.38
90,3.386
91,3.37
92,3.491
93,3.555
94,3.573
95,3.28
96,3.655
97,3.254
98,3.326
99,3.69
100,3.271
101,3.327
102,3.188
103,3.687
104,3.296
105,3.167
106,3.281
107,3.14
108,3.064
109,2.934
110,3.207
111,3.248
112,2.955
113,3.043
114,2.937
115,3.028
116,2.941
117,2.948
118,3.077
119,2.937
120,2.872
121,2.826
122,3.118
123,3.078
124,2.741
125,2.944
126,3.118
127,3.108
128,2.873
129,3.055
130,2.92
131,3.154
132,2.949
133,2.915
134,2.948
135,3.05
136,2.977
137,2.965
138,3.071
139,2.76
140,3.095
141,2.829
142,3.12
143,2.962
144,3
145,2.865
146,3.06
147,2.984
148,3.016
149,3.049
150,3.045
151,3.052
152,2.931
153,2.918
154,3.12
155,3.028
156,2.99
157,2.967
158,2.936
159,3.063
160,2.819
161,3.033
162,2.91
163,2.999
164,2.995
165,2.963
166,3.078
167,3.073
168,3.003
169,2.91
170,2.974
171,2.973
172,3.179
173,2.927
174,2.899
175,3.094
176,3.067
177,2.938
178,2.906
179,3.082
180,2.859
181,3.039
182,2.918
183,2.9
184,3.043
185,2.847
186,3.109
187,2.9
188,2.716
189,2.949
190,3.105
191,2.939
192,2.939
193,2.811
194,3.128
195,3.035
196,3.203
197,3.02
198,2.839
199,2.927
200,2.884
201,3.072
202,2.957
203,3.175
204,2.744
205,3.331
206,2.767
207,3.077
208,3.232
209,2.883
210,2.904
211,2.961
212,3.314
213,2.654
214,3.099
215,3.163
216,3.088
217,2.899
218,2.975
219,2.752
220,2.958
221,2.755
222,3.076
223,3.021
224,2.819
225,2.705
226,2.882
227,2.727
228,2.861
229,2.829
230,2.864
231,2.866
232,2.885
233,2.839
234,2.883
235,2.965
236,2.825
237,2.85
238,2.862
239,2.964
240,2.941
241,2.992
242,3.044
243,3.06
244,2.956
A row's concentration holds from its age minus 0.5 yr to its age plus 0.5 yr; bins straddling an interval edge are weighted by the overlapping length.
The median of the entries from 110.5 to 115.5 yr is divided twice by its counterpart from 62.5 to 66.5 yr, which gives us 0.837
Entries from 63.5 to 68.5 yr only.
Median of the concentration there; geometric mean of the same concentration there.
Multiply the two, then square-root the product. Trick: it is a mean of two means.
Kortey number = 1.62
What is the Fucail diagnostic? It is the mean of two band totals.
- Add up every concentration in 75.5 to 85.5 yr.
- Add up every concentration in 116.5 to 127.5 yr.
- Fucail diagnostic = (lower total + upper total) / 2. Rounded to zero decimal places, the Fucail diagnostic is 31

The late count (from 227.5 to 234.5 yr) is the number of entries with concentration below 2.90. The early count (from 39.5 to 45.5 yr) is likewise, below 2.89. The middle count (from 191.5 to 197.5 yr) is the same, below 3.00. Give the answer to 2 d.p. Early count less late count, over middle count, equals -3.50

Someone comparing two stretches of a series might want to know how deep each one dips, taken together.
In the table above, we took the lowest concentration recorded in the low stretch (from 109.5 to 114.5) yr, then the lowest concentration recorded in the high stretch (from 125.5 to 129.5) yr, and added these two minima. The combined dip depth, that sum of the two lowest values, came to 5.81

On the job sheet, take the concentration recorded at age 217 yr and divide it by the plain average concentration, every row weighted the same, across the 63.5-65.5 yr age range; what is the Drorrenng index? 1.5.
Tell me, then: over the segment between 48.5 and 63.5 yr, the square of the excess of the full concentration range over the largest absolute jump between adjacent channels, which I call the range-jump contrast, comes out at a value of 0.29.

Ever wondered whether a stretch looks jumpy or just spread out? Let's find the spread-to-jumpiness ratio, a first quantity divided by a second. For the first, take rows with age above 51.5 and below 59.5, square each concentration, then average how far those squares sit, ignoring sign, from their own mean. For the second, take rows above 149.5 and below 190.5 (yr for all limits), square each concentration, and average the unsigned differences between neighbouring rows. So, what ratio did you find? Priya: 0.5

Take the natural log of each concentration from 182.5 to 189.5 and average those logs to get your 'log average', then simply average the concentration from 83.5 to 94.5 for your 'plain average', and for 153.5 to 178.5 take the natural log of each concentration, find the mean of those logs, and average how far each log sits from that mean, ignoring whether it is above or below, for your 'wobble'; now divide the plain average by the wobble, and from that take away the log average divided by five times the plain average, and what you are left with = 156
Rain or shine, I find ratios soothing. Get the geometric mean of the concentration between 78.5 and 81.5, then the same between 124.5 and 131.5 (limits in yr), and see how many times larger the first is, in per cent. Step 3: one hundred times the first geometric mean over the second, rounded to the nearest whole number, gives 96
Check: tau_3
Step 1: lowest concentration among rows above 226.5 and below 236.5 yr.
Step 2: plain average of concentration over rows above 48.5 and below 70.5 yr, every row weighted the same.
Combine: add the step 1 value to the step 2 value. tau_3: 5.2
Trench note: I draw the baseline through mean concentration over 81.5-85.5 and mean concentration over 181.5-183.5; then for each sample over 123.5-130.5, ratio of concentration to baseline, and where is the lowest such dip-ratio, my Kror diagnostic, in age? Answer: 124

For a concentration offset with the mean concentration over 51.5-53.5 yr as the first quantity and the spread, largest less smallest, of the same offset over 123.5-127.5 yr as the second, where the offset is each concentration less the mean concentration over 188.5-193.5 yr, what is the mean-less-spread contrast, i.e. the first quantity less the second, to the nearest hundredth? -0.33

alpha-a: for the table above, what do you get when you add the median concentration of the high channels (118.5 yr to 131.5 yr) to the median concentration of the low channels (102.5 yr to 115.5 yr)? 6.1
